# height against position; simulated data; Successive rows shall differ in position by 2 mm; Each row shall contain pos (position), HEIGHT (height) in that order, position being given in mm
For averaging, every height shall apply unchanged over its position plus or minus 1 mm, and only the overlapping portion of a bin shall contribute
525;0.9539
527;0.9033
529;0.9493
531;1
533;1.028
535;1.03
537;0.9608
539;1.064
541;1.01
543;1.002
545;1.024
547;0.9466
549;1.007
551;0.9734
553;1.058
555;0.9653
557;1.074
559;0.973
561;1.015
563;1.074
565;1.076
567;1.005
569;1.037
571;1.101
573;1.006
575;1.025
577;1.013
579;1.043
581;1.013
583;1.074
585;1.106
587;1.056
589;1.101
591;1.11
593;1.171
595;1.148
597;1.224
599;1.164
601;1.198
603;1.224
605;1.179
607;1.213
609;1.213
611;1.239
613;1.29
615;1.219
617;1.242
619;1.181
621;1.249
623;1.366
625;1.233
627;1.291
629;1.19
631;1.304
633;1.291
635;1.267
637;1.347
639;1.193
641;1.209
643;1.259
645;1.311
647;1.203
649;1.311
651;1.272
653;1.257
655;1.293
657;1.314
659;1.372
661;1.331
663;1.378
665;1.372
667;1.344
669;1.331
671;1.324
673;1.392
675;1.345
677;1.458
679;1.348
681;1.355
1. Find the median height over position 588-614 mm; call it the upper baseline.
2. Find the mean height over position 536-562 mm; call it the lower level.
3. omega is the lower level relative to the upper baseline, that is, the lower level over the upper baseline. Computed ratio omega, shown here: 0.84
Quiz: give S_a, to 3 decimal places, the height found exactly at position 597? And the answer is 1.224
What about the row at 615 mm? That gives 1.219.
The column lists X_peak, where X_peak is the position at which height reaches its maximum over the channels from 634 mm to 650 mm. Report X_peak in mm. 637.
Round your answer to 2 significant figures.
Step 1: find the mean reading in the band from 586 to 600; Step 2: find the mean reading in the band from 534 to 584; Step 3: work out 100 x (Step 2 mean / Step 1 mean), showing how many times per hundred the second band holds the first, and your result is 90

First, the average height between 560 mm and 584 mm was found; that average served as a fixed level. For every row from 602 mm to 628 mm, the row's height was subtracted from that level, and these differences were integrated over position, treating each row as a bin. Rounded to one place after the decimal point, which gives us -5.2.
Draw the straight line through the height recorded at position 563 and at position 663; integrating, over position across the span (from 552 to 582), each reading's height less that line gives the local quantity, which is -1.6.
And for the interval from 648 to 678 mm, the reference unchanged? -1.2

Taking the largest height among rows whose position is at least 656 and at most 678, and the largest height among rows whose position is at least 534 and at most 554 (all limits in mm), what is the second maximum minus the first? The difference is -0.39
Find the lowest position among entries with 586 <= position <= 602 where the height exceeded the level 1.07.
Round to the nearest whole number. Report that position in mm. 589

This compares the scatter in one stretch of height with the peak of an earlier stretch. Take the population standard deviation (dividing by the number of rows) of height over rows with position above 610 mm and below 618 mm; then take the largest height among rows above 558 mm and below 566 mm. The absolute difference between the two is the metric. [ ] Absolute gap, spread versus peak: 1.050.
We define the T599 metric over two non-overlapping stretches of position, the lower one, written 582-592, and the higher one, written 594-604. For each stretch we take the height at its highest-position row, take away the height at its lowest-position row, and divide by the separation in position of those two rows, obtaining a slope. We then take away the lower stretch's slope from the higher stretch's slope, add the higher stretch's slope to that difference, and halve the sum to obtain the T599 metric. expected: 0.007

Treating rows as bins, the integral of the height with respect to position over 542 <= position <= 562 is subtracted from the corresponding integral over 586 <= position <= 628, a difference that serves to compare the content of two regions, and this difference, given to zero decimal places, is 31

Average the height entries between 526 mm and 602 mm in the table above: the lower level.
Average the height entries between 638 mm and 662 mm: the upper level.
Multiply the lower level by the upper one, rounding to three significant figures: 1.34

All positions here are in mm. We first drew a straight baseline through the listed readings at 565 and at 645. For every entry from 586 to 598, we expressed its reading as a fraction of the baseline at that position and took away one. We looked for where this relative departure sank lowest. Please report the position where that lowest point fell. 587 mm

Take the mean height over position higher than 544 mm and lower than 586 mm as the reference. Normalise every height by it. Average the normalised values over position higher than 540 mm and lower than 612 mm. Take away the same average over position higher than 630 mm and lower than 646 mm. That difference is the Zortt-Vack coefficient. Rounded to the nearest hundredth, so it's -0.19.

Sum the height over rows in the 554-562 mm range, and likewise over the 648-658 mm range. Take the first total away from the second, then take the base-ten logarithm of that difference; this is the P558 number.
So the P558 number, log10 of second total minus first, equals 0.38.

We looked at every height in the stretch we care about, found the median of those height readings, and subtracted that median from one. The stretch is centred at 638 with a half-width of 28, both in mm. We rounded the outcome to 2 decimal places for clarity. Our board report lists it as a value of -0.28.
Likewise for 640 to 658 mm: -0.27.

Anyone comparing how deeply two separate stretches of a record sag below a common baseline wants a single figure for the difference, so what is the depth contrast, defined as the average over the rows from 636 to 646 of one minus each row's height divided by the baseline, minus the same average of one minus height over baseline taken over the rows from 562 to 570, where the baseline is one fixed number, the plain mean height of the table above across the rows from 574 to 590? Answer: -0.20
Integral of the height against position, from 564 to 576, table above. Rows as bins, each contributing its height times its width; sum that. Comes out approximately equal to 12.5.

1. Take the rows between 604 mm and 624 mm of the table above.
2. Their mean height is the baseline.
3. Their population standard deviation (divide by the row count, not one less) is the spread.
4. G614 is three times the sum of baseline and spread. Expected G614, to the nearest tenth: 3.9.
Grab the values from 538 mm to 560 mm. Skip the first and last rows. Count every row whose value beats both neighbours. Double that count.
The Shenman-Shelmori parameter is 8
